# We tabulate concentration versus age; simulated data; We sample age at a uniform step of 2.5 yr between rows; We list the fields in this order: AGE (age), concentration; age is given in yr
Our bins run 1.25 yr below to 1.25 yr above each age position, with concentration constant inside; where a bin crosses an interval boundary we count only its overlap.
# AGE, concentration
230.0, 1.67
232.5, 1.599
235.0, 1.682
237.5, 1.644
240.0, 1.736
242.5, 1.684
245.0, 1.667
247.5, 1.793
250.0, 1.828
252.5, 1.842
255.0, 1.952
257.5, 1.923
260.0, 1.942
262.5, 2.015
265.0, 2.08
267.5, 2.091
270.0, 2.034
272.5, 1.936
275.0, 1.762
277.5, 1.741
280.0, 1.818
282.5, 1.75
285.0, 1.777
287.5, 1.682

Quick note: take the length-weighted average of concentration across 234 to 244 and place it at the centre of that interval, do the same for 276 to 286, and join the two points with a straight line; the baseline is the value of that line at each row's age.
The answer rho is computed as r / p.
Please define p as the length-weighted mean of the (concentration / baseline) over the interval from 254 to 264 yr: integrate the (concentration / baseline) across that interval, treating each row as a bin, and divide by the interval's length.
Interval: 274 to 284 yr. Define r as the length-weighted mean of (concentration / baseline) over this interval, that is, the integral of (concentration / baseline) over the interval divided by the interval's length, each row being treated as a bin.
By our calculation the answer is 0.88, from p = 1.14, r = 1.00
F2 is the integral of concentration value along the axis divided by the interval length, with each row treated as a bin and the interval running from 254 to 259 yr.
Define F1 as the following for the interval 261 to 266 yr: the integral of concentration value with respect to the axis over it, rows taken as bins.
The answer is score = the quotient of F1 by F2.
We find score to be 5.27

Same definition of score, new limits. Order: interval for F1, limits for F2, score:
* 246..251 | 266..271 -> 4.36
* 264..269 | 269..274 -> 5.28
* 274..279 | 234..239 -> 5.27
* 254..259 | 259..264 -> 4.88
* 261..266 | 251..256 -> 5.40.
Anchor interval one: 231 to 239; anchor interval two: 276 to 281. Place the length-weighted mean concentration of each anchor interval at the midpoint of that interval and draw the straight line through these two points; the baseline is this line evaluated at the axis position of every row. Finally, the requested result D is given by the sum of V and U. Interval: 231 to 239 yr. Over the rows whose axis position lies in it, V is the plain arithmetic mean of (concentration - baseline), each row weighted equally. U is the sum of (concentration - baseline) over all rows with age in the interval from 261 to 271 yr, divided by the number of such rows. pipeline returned 0.31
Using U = 0.32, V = 0.00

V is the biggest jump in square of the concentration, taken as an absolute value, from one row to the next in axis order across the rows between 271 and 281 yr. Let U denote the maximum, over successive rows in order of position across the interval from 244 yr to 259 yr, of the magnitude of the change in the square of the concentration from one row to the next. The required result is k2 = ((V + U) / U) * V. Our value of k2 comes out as 1.59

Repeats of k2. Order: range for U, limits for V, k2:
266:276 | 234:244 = 0.46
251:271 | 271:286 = 1.64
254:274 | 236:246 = 0.56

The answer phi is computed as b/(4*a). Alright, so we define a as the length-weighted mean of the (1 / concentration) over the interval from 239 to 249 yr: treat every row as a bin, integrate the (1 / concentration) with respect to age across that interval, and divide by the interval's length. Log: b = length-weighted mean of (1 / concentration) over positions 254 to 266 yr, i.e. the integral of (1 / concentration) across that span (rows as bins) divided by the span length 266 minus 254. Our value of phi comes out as 0.22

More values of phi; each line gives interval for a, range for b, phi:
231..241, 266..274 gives 0.21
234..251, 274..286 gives 0.24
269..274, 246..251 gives 0.27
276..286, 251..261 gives 0.23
